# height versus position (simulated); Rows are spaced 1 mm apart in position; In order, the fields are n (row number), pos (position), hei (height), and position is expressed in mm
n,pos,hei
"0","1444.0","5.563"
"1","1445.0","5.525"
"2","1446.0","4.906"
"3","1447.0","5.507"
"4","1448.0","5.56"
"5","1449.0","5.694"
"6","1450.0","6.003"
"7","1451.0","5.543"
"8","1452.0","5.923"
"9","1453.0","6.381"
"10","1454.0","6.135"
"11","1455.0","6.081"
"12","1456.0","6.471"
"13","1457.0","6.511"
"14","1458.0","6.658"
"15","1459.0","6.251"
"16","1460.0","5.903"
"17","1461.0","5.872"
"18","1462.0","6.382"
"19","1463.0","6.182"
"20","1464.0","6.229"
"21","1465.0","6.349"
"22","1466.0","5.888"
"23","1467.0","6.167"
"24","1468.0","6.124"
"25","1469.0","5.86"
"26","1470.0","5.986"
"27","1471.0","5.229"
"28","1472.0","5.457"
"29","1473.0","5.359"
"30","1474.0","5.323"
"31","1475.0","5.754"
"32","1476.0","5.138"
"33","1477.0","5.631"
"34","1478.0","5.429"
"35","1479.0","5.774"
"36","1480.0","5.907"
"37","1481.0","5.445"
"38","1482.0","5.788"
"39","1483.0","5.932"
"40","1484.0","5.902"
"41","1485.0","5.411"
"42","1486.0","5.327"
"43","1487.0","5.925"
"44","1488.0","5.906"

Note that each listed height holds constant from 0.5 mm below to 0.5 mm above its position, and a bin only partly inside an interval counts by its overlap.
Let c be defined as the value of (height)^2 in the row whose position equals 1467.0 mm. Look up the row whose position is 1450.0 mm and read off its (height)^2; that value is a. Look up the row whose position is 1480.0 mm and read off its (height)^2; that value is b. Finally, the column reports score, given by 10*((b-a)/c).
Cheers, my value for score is -0.3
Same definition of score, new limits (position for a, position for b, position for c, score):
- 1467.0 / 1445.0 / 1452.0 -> -2.1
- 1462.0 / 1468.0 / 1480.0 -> -0.9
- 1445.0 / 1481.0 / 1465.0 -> -0.2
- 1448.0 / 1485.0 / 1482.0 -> -0.5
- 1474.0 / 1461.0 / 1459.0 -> 1.6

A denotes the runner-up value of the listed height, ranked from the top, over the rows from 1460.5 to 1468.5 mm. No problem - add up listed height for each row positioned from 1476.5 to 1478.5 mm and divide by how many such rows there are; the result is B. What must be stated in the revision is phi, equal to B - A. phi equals -0.82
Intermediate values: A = 6.349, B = 5.53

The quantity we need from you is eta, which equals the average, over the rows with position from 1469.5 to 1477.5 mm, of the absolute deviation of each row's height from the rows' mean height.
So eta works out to 0.23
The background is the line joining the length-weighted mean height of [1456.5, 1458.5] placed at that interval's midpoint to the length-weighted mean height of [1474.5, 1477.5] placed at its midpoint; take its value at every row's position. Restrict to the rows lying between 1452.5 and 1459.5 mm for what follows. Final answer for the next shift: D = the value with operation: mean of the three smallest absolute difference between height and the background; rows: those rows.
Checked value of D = 0.14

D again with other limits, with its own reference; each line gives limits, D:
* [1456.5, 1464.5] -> 0.05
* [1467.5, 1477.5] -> 0.11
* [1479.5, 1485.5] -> 0.43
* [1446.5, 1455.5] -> 0.59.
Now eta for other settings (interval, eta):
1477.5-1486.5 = 0.23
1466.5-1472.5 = 0.31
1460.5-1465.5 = 0.14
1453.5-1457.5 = 0.19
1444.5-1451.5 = 0.19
